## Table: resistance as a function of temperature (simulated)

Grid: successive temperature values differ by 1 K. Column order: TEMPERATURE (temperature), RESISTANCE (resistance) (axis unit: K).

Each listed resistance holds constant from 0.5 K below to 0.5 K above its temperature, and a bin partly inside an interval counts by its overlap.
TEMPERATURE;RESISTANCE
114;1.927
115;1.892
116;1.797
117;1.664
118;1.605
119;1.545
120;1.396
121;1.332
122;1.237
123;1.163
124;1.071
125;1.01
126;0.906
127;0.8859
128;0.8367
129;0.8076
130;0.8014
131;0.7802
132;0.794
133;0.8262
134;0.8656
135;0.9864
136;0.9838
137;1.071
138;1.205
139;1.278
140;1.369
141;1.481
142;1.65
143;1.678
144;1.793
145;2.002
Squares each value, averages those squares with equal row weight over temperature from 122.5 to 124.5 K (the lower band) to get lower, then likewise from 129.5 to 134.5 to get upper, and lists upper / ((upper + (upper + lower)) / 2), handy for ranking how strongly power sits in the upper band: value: 0.51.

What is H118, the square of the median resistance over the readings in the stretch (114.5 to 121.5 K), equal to 2.6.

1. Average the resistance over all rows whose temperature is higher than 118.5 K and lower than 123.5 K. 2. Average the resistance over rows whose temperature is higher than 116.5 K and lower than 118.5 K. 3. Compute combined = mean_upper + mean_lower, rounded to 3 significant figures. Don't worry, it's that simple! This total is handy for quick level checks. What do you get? 2.97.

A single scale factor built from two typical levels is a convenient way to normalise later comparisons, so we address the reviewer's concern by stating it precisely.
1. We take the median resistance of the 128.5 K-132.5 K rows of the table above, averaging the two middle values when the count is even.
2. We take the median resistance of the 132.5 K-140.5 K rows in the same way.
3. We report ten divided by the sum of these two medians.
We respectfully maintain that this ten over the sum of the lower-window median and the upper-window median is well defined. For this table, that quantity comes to 5.5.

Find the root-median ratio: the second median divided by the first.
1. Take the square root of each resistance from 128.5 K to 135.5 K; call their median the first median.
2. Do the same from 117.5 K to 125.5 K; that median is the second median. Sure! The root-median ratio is 1.26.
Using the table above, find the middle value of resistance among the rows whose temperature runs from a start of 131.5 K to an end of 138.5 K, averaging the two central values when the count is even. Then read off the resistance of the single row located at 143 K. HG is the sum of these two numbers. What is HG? 2.66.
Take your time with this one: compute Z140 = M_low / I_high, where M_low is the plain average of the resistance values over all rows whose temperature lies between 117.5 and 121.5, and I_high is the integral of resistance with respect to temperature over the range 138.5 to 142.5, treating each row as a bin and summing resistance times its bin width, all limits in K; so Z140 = 0.25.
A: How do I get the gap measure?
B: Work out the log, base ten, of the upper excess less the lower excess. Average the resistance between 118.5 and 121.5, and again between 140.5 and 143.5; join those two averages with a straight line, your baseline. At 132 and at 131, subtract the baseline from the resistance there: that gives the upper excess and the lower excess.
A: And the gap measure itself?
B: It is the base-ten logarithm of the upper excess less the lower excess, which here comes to -2.25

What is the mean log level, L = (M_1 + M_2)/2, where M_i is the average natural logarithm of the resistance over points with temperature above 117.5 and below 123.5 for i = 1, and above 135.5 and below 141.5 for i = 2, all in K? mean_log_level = 0.26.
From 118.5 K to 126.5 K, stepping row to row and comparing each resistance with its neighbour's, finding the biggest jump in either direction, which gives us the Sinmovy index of 0.149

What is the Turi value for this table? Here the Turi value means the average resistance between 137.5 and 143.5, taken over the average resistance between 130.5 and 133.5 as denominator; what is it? 1.80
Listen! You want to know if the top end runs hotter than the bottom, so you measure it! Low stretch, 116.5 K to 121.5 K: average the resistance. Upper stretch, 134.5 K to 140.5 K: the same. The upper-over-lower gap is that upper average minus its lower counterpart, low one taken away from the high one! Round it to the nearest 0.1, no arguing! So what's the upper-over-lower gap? -0.4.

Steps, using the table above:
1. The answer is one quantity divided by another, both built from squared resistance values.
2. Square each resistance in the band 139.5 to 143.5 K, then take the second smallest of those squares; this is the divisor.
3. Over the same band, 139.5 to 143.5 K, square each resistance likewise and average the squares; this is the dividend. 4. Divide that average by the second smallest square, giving 1.09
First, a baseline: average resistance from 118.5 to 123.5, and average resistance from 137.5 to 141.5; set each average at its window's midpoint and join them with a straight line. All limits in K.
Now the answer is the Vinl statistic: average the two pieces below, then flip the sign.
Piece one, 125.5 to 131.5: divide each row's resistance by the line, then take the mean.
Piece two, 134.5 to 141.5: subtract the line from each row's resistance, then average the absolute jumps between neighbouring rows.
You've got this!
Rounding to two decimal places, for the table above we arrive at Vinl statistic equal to -0.36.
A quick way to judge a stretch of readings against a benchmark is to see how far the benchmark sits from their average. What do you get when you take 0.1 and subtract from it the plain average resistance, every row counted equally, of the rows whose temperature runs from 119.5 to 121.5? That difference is -1.26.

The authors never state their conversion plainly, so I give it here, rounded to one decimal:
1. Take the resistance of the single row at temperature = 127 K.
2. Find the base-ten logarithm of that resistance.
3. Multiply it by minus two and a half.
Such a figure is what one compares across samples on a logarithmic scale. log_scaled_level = 0.1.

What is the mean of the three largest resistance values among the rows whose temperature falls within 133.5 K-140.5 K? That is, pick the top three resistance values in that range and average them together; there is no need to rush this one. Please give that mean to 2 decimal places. 1.28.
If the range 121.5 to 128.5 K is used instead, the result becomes 1.16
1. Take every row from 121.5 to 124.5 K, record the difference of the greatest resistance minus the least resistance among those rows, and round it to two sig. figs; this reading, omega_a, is 0.17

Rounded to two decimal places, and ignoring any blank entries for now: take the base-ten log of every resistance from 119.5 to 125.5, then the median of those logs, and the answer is 0.08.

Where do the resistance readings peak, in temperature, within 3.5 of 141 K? 144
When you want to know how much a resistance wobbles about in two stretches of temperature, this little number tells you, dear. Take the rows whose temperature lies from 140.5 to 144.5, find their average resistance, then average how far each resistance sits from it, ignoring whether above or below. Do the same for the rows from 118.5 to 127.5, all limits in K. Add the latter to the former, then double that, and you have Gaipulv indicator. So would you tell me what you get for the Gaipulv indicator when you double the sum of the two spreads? 0.54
